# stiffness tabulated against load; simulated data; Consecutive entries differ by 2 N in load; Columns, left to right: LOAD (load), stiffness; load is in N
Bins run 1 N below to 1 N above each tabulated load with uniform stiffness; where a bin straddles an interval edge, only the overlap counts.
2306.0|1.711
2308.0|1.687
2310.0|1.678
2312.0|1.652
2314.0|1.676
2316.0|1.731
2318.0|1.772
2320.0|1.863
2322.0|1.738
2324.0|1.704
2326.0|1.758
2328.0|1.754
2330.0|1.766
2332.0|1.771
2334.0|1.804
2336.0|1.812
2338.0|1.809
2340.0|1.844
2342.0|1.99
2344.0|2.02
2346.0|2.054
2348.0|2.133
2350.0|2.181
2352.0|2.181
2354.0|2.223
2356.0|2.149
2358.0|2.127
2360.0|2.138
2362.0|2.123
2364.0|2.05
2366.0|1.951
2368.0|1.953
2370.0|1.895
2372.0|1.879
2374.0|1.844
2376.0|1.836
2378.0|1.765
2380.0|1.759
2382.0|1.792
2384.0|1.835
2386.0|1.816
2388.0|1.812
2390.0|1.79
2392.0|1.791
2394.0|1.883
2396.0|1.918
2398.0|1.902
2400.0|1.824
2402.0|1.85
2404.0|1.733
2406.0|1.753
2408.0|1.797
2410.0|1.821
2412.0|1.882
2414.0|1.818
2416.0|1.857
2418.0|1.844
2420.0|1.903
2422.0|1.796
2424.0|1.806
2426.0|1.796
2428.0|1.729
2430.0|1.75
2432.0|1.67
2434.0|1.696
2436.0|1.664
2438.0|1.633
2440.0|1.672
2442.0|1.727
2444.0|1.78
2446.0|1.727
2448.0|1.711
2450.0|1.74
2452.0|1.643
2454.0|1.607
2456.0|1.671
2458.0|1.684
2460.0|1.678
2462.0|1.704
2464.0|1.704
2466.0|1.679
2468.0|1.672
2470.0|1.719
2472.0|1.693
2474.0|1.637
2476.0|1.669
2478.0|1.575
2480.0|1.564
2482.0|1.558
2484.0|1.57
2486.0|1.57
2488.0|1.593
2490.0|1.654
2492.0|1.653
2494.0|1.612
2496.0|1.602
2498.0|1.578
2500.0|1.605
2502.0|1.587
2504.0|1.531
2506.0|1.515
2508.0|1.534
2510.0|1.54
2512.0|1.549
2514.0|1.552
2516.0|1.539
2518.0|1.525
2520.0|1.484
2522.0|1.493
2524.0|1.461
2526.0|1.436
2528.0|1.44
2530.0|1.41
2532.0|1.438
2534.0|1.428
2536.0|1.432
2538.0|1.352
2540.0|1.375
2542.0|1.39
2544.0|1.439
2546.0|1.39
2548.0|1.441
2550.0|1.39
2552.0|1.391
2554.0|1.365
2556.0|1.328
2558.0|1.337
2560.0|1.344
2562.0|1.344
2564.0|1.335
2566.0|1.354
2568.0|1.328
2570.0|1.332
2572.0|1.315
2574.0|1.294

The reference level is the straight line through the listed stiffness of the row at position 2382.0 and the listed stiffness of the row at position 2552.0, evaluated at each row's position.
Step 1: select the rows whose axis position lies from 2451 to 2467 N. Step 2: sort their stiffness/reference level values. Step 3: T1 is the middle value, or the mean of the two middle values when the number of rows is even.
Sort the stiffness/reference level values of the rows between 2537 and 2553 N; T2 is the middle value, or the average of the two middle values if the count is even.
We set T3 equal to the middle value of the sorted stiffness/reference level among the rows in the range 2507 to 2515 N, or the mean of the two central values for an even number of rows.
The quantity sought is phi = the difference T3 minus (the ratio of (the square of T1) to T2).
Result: -0.06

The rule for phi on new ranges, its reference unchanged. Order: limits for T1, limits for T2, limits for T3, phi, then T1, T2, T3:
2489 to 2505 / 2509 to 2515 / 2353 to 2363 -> 0.10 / 1.053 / 1.04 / 1.16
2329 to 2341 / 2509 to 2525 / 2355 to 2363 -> 0.28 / 0.950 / 1.04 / 1.16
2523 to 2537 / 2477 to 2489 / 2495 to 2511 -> 0.05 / 0.996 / 1.01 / 1.04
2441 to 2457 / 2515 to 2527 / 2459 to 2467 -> -0.02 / 1.046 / 1.02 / 1.06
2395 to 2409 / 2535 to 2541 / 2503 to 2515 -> -0.09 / 1.043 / 0.97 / 1.03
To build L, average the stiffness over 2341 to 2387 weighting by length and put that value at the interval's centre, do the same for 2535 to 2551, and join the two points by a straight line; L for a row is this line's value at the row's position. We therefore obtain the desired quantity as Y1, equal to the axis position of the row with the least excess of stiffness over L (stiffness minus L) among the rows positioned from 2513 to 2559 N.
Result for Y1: 2538.0 N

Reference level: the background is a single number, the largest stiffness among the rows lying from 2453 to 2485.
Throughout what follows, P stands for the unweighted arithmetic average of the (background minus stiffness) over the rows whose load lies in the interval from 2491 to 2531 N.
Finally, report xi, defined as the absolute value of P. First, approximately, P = 0.19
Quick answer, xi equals 0.19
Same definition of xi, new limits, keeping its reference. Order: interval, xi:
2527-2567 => 0.33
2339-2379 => 0.30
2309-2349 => 0.10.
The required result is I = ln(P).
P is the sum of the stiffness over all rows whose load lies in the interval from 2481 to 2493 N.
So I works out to 2.26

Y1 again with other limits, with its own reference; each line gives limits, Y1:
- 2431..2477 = 2438.0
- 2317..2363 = 2324.0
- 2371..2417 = 2378.0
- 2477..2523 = 2480.0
